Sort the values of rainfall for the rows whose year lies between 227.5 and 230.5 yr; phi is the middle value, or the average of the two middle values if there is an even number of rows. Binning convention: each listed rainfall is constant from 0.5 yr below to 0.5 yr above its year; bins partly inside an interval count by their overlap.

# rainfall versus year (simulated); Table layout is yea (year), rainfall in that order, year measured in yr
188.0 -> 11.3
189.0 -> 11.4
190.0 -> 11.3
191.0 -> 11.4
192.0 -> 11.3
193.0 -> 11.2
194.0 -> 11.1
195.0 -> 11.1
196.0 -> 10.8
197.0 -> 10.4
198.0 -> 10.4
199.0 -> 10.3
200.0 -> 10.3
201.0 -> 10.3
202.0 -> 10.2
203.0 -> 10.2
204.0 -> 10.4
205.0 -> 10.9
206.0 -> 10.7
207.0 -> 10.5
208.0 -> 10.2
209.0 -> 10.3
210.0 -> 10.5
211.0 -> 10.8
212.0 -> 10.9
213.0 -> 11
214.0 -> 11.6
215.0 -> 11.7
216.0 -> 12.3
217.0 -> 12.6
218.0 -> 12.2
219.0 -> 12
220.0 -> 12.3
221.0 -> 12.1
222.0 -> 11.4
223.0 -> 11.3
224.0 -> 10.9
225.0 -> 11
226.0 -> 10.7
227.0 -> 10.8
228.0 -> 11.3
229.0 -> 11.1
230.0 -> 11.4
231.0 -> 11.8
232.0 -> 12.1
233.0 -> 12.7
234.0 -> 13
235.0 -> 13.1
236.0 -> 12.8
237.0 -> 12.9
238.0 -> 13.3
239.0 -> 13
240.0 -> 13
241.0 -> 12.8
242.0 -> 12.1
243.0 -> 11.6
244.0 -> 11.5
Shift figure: 11.3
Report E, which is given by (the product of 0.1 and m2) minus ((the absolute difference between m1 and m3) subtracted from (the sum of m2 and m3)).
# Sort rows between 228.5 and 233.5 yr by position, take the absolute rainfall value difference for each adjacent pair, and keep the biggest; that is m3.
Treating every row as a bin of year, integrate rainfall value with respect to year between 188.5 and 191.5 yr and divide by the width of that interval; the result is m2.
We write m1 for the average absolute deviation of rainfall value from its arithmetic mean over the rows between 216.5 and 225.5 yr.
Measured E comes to -10.8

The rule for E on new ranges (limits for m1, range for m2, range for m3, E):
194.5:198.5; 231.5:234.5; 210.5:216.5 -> -11.6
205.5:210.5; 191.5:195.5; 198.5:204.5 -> -10.2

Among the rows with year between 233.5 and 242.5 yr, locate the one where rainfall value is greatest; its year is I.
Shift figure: 238.0 yr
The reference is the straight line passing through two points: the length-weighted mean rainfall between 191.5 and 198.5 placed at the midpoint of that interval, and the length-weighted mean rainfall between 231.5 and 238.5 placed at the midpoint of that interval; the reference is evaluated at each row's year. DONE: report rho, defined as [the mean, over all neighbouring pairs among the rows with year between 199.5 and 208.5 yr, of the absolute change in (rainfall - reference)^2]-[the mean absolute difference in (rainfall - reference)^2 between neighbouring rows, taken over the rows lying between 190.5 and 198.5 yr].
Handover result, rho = 0.25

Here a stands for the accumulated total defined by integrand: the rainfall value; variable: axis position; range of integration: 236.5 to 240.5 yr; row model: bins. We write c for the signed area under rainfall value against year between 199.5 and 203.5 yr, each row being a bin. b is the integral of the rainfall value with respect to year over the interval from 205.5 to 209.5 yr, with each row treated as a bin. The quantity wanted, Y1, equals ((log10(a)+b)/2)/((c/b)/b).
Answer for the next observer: 921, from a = 52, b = 41.7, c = 41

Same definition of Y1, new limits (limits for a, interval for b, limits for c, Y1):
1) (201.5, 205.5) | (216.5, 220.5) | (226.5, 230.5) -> 1371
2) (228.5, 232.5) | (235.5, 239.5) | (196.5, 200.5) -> 1753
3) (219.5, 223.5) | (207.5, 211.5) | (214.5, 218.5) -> 778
